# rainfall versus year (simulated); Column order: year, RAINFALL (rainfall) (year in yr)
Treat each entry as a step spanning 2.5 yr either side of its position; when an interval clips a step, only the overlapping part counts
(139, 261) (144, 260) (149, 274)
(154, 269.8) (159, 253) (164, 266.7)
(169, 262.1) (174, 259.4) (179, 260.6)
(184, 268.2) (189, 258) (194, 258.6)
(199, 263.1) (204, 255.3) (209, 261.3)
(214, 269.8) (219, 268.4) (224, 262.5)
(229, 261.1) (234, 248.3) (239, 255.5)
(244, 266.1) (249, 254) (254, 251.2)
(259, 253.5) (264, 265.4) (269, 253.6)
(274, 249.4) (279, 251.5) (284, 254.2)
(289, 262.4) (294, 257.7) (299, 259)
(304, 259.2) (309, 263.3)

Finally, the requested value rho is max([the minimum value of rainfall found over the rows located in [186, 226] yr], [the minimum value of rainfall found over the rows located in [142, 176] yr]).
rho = 255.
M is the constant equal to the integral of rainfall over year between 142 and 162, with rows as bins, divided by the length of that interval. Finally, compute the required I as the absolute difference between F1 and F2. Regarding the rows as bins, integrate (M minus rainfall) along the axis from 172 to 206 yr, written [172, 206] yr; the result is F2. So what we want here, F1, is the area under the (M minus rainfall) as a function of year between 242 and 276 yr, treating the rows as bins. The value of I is 150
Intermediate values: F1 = 280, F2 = 130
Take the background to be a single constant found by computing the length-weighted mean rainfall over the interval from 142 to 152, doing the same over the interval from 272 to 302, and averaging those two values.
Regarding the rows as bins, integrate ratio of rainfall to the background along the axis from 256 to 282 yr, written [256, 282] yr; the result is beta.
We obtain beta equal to 25.3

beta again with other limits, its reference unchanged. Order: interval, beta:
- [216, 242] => 25.8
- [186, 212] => 25.8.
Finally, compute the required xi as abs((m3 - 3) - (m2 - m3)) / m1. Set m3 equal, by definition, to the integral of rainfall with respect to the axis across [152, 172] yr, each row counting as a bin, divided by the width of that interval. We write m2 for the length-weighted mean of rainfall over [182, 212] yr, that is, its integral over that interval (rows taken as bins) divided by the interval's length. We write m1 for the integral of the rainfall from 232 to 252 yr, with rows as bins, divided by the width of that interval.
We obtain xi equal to 1.02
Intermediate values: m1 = 256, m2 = 261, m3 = 263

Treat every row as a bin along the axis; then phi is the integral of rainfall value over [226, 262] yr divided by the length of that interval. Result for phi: 256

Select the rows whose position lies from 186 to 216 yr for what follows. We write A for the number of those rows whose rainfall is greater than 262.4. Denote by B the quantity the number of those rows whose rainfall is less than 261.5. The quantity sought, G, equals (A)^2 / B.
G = 1.0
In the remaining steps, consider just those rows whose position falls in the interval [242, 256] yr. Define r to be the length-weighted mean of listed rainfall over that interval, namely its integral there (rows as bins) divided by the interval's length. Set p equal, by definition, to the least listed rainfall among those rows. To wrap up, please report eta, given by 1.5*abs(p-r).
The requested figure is 9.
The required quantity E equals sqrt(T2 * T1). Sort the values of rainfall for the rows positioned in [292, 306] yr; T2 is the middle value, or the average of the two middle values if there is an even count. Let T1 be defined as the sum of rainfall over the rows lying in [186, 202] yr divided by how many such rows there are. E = 259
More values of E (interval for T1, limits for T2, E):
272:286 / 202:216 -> 256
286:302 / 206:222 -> 264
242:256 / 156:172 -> 260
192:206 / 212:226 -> 264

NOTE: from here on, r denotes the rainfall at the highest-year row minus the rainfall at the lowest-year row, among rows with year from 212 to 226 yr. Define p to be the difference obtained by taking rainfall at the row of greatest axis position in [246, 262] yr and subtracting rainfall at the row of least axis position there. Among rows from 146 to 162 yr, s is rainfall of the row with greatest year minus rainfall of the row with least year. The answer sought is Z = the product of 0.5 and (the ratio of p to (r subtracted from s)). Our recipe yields 0.0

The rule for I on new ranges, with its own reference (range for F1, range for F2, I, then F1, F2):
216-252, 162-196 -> 94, 177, 83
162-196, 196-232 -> 27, 83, 56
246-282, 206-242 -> 242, 364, 122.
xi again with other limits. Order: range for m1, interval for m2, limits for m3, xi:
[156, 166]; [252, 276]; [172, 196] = 1.02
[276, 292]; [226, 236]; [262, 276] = 0.99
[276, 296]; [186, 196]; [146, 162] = 1.05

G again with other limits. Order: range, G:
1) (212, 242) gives 3.0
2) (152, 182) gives 1.3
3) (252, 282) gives 0.2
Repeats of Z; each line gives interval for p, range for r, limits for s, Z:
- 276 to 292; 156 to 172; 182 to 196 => -0.3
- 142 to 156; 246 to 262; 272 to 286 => 0.9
